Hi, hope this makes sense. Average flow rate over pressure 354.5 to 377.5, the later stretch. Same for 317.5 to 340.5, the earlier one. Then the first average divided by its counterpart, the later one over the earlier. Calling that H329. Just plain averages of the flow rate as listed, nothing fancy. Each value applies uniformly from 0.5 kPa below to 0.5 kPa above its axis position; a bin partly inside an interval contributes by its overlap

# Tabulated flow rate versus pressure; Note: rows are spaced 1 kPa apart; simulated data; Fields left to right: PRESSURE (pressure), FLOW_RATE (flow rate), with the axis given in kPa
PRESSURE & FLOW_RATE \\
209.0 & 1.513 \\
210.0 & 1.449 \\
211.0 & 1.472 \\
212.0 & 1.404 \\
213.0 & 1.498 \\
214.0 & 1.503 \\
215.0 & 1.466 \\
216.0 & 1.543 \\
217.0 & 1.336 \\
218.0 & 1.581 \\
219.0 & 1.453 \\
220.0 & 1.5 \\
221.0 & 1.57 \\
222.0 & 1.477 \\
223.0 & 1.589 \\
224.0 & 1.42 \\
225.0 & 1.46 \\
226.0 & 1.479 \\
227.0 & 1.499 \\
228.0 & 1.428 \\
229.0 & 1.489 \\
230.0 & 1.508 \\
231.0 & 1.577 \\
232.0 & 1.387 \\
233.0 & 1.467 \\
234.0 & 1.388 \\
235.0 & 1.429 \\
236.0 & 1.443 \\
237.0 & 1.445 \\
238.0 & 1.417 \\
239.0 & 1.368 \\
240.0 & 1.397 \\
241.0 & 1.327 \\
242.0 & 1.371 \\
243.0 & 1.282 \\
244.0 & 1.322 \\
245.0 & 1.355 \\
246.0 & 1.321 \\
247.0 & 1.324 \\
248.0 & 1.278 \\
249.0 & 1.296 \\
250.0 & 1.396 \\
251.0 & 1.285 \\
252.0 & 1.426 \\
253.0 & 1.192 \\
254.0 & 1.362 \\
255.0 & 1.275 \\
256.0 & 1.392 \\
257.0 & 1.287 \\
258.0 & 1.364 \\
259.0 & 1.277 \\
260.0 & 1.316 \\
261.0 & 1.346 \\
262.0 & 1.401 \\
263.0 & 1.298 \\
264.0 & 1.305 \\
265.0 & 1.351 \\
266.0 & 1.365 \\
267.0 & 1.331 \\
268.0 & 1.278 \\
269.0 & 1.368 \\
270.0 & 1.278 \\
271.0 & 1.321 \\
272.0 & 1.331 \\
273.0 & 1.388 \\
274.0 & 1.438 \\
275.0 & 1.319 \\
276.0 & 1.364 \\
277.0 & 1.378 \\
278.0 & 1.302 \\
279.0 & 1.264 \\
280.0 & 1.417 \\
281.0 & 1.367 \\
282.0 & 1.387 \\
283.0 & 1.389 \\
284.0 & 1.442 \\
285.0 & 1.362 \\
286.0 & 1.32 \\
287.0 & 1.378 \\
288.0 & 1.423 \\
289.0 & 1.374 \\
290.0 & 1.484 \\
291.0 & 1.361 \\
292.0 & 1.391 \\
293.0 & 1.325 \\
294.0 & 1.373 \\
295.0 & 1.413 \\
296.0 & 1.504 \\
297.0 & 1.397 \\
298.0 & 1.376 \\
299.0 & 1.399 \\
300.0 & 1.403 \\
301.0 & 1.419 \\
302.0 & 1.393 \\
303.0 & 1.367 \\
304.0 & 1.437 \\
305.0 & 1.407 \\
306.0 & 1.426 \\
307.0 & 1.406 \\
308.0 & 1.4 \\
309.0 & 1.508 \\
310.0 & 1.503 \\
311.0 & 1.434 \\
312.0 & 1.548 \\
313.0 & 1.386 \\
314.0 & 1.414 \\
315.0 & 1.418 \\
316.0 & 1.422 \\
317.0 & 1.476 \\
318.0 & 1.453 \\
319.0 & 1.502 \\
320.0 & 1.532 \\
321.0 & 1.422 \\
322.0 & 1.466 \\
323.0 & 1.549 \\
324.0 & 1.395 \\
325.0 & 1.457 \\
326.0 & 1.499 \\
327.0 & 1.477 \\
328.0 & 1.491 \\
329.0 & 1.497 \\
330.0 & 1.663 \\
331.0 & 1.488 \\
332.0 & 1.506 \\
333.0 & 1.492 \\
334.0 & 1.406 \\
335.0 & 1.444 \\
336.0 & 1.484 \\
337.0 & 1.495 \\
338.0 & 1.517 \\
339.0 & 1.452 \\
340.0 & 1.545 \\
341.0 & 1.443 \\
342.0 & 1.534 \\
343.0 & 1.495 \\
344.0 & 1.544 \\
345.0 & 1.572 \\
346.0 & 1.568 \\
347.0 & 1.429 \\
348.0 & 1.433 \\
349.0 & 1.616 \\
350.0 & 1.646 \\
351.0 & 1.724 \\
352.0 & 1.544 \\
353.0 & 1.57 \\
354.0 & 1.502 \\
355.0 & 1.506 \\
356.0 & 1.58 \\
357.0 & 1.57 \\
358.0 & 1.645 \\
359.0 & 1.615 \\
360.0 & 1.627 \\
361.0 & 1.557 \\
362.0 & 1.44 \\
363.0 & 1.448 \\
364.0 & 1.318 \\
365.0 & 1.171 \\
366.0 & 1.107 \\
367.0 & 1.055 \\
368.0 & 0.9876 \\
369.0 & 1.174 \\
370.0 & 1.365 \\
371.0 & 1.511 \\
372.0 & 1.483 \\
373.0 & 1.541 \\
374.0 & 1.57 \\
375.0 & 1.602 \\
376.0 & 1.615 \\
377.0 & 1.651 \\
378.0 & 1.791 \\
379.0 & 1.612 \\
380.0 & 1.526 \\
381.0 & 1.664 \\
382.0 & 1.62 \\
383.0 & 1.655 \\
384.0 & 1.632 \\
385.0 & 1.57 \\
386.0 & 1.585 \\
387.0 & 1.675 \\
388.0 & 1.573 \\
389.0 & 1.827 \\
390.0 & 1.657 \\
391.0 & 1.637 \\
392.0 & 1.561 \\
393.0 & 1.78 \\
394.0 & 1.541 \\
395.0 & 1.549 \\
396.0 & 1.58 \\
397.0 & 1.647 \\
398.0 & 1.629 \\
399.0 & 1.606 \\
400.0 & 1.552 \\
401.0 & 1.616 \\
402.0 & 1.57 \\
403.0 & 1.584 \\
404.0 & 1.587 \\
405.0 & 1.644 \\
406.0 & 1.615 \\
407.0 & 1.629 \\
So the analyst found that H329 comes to 0.97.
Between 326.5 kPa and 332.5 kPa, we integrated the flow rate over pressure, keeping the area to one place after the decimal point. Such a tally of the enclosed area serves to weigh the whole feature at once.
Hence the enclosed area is 9.1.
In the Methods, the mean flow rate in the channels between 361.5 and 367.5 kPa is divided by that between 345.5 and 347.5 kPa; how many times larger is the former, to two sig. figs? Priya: 0.84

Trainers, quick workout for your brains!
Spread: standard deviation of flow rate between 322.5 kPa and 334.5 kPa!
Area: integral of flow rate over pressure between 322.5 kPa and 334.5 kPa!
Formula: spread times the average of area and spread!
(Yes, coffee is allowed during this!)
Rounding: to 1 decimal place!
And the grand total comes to 0.6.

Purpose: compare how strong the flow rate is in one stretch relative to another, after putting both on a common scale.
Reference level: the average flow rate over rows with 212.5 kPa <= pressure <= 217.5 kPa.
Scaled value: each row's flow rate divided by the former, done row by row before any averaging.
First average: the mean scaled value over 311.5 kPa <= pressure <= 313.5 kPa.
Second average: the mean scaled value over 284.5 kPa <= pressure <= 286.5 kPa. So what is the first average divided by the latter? 1.09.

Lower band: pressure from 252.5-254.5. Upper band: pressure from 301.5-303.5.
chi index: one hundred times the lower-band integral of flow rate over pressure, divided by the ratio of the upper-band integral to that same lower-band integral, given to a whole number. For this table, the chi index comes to 236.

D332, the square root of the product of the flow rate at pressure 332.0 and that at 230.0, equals 1.507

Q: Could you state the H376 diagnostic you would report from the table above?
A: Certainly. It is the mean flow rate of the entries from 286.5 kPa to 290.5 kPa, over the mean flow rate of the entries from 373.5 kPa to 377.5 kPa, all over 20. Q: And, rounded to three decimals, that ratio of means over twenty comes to 0.044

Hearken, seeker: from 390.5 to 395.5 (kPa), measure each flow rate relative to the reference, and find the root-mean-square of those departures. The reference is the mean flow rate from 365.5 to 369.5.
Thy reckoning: 0.54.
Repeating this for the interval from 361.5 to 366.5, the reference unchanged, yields 0.26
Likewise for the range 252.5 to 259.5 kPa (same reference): 0.24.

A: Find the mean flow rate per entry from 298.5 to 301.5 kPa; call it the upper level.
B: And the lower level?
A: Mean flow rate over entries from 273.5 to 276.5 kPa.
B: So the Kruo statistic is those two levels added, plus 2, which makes 4.78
